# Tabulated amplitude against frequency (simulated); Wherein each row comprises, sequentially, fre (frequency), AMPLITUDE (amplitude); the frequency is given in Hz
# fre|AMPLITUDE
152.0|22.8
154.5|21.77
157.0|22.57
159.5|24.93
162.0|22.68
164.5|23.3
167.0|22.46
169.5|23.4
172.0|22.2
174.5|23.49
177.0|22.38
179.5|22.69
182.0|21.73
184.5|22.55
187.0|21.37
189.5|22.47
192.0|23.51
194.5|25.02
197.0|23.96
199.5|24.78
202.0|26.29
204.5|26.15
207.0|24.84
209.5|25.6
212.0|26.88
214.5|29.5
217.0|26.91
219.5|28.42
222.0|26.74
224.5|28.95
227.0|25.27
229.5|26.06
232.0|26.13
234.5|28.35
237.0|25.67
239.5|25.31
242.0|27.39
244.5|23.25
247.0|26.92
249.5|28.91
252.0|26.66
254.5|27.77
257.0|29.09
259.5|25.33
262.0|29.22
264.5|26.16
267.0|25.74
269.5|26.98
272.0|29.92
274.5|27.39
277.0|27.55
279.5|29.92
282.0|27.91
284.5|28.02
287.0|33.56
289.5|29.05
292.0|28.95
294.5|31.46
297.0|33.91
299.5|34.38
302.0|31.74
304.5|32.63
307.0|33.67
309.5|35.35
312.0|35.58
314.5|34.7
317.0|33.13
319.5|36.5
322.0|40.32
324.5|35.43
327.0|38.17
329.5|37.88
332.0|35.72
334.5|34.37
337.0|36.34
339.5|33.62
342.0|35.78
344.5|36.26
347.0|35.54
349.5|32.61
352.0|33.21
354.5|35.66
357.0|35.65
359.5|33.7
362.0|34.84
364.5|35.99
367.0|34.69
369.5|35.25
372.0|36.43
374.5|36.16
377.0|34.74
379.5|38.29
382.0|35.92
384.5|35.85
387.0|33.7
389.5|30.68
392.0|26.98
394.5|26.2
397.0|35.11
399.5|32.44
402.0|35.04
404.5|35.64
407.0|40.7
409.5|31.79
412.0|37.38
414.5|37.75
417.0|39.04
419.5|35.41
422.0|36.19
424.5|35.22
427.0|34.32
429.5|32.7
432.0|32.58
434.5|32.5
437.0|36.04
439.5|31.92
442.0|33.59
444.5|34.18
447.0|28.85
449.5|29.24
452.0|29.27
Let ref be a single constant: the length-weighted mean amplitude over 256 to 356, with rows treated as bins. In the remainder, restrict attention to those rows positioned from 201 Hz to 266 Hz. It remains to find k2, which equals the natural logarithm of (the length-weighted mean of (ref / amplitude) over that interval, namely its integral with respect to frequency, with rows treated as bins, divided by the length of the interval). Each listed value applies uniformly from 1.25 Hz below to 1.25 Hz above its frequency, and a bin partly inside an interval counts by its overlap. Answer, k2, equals 0.19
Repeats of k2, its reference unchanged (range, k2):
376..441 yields -0.05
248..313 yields 0.09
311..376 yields -0.09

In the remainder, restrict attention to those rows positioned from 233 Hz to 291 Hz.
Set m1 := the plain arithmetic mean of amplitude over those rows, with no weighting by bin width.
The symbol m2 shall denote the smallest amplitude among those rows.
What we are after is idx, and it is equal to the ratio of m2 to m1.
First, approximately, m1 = 28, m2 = 23.25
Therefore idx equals 0.84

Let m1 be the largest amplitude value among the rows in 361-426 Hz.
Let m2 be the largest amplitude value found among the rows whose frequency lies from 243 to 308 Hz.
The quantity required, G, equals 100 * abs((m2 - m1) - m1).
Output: 4702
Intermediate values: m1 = 40.7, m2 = 34.38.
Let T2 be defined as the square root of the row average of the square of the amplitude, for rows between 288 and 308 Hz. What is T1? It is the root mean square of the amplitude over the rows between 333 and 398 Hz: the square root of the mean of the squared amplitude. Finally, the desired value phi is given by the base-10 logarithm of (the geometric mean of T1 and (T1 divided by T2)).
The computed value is 0.785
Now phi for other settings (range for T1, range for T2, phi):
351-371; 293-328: 0.771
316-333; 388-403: 0.818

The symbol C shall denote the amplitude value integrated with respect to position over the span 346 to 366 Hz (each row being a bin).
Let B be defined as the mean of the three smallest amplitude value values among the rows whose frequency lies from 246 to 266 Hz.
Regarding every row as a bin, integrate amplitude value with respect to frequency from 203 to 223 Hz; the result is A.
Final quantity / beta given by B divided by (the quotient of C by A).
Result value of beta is 20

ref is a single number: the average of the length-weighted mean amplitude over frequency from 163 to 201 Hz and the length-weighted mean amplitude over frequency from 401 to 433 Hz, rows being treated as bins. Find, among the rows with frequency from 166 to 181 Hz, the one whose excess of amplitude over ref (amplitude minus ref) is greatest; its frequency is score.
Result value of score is 174.5 Hz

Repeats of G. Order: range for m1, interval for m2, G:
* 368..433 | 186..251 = 5190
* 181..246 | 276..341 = 1868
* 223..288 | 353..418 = 2642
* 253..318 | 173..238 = 4166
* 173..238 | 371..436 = 1830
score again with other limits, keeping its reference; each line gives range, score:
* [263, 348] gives 322.0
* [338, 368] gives 344.5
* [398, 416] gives 407.0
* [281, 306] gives 299.5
